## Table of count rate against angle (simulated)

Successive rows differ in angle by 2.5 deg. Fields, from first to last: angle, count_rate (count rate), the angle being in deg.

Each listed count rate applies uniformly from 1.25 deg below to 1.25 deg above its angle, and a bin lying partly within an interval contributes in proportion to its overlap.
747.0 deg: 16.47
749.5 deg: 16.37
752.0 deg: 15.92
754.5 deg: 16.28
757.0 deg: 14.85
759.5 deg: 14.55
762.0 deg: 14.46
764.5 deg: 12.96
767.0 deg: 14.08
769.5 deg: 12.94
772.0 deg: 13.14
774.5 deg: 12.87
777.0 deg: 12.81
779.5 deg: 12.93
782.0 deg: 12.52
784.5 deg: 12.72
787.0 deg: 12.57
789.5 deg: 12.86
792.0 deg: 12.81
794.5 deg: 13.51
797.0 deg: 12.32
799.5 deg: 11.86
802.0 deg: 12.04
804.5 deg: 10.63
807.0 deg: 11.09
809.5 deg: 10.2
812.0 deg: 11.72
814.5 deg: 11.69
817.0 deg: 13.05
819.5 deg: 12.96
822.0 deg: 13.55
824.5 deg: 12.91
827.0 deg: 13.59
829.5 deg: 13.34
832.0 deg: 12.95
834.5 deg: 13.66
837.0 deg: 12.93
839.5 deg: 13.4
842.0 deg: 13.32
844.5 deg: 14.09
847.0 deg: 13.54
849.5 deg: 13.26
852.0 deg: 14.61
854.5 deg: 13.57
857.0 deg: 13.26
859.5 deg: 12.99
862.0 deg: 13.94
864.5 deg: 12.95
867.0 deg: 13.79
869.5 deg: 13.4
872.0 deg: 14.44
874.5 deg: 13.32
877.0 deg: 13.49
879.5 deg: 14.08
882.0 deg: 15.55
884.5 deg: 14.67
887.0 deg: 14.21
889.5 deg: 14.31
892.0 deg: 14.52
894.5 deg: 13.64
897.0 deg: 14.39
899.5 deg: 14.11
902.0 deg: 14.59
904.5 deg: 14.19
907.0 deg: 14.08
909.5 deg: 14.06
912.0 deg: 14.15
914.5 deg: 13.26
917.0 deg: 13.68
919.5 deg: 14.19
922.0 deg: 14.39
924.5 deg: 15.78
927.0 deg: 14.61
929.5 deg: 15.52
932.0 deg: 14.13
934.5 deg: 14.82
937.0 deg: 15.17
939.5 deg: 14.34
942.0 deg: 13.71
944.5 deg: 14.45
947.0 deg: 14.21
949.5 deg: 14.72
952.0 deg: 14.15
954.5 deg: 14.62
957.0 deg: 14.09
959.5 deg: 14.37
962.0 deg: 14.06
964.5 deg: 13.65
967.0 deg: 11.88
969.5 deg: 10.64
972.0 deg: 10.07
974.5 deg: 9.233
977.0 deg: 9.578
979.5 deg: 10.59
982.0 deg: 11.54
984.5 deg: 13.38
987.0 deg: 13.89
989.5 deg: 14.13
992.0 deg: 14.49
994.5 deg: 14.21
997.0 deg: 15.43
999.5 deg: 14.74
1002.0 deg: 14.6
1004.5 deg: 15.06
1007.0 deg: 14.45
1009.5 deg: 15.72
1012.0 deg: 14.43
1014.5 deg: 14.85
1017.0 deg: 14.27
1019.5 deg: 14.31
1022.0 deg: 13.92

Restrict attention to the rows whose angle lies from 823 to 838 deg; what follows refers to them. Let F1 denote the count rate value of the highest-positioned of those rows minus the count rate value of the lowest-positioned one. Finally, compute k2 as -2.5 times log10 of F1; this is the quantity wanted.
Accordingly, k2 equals 4.2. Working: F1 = 0.0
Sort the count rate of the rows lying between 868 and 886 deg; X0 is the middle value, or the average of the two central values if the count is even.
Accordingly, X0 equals 14.1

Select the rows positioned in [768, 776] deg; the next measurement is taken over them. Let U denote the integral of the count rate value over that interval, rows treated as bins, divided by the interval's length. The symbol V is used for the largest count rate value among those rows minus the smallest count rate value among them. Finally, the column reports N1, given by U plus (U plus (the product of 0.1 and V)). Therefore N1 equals 26.1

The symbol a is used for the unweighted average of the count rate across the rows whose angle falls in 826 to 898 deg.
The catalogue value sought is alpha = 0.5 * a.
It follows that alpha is 6.9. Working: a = 13.8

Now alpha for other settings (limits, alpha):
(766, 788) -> 6.5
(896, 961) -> 7.2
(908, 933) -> 7.2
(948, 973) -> 6.6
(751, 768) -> 7.4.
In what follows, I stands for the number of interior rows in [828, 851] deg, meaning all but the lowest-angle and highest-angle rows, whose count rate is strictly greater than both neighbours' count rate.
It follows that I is 3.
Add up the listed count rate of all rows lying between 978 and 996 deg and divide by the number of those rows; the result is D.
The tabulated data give 13.2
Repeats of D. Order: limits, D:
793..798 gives 12.9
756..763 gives 14.6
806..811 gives 10.6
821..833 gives 13.3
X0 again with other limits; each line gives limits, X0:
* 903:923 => 14.1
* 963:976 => 10.6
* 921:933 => 14.6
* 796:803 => 12.0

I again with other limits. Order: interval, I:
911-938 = 2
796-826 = 5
